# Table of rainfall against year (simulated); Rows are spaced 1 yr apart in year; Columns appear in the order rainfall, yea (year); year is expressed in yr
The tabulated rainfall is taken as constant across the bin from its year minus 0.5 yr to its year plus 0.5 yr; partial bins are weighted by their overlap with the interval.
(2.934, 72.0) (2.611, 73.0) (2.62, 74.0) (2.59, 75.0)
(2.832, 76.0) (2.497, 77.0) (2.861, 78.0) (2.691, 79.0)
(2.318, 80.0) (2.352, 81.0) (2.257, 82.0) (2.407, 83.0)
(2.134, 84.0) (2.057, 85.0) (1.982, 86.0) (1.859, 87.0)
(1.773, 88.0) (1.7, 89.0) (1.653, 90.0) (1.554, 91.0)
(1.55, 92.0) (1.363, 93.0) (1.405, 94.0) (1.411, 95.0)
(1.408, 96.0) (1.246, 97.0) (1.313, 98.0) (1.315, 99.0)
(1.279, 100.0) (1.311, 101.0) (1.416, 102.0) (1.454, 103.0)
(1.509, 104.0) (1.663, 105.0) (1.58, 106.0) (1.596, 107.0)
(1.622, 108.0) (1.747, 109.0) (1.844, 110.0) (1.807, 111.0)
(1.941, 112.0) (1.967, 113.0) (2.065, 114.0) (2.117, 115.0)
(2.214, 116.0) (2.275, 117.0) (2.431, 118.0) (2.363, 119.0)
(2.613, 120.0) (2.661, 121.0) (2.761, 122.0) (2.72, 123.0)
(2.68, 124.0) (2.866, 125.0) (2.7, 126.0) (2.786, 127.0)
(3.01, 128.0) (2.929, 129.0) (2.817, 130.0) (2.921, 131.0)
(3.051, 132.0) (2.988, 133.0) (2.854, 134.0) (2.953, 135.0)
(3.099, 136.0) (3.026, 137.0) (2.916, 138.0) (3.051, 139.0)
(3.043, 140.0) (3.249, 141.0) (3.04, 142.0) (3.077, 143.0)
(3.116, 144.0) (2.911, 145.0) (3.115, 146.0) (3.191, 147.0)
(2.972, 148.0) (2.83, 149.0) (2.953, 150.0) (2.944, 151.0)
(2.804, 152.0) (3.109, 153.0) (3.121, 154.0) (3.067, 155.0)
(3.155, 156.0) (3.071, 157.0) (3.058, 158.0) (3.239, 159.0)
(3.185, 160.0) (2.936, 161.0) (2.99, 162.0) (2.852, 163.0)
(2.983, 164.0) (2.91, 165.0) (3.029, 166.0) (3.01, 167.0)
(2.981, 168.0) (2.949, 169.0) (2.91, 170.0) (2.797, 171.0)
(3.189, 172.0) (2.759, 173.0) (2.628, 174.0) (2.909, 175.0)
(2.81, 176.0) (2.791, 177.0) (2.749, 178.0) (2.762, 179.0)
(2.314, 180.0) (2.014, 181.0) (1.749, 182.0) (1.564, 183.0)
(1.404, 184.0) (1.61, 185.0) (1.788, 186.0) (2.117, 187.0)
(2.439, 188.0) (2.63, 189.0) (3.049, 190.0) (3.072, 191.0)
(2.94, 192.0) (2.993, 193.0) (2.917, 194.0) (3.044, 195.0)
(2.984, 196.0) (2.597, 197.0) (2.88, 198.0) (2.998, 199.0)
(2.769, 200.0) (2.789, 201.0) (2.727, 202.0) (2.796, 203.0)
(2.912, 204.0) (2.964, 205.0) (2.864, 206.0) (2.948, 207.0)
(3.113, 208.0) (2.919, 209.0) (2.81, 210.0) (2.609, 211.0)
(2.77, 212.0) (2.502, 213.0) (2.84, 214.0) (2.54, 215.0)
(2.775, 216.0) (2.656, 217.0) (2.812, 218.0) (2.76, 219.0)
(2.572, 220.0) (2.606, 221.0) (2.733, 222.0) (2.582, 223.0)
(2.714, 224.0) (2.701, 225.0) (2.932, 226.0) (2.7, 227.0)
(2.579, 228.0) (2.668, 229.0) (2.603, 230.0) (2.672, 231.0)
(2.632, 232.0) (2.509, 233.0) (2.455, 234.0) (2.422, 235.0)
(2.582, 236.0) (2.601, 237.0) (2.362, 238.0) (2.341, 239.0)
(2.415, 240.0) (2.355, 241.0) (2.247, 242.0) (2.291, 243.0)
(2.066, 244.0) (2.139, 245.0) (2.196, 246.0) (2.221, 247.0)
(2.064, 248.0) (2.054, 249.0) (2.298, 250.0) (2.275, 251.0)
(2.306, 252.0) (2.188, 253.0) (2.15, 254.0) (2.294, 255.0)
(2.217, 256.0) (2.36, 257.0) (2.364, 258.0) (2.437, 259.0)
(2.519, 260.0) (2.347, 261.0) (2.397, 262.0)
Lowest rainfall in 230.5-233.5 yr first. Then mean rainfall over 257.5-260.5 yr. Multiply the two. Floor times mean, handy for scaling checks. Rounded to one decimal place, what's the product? 6.1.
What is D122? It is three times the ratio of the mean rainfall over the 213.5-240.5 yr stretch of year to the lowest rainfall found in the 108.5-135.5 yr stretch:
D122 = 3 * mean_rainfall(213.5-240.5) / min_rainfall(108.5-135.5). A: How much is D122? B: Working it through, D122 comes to 4.5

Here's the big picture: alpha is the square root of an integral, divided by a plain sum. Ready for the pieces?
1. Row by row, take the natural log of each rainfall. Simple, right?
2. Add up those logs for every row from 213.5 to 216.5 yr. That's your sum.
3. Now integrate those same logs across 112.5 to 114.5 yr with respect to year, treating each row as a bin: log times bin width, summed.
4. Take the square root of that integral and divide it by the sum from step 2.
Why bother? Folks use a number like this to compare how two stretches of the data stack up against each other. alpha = 0.40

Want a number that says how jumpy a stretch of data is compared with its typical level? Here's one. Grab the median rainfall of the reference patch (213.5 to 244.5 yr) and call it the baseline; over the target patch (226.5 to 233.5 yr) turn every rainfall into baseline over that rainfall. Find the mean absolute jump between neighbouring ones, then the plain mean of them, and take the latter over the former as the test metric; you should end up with 31.0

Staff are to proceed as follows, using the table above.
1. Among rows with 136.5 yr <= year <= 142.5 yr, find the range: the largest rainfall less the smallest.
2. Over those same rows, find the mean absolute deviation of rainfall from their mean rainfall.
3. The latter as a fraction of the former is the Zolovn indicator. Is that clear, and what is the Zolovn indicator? 0.20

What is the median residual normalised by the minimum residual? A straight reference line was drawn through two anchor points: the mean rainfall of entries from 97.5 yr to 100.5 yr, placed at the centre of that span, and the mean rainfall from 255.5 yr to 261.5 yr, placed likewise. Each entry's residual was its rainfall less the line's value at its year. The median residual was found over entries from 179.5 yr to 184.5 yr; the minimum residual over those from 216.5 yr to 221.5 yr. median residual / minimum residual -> -0.2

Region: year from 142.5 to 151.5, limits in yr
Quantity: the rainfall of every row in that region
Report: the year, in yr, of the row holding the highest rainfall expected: 147.0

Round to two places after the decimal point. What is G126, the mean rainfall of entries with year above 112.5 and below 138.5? 2.68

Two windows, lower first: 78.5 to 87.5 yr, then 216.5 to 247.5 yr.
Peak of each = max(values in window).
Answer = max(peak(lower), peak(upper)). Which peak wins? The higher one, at 2.93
